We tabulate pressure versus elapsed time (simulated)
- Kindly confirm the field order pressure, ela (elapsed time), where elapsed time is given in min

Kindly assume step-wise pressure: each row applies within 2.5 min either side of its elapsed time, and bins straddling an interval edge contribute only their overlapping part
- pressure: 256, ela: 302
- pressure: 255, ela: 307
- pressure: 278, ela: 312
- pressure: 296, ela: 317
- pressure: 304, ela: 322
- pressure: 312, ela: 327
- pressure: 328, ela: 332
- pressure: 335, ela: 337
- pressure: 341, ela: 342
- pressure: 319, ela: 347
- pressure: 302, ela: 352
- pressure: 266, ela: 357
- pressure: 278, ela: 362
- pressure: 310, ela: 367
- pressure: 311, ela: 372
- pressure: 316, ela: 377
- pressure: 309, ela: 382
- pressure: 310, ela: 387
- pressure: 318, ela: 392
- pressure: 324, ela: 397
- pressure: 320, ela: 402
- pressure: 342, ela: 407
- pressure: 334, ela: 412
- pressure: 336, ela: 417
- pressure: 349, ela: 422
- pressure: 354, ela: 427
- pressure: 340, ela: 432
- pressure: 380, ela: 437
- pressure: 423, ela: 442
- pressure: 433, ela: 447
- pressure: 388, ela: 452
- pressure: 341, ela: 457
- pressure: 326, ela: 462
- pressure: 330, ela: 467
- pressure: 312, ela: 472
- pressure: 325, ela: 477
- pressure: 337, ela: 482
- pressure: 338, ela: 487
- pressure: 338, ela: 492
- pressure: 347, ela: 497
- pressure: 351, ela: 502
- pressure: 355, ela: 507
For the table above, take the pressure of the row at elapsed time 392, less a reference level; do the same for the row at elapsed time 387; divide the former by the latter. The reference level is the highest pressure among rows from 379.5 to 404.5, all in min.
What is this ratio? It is 0.4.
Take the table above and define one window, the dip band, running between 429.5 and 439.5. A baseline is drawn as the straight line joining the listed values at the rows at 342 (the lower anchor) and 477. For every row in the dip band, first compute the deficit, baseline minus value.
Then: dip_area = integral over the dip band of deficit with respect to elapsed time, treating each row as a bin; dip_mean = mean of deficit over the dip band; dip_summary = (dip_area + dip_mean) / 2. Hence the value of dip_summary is -165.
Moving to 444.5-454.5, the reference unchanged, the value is -452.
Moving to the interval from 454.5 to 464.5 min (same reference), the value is -35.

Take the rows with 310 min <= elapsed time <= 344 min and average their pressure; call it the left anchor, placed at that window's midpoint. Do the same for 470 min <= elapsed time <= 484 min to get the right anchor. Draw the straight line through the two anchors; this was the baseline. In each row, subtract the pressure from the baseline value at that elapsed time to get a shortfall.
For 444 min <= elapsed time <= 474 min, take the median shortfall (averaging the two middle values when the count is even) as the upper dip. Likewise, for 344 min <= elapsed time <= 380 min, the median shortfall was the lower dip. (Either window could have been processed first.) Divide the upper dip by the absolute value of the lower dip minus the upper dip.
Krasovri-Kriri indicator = -0.65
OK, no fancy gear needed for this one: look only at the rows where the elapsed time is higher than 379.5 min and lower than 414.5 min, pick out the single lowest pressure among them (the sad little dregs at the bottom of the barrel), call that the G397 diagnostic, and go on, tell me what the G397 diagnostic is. 309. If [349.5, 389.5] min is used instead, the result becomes 266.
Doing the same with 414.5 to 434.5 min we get 336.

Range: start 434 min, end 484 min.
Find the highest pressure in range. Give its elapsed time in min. 447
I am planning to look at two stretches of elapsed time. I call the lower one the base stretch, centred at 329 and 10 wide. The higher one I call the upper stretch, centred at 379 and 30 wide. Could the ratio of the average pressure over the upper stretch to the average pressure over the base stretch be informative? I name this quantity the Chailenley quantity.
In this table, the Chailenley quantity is 0.98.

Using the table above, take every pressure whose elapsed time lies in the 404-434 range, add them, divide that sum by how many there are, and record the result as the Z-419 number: 342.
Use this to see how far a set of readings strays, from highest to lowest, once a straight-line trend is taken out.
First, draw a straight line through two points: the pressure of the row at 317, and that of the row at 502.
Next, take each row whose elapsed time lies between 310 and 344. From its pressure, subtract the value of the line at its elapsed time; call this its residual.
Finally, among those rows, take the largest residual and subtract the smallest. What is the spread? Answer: 54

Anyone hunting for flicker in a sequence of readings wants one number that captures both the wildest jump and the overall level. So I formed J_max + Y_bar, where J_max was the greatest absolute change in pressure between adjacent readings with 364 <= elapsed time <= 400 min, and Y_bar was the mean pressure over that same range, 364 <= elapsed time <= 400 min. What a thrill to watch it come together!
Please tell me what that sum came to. 322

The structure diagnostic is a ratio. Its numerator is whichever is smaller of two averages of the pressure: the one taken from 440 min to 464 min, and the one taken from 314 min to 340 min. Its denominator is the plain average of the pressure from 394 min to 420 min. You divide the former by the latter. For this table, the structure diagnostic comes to 0.95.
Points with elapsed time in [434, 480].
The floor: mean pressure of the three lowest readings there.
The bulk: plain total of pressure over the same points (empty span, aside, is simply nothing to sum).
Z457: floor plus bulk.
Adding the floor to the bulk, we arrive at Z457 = 3579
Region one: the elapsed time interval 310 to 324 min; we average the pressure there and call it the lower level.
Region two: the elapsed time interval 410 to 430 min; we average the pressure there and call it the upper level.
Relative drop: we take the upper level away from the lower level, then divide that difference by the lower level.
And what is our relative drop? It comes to -0.17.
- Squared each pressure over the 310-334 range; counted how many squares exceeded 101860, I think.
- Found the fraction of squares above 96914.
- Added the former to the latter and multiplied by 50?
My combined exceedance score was 70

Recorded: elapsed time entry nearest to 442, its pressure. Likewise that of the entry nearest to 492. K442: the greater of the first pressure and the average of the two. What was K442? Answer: 423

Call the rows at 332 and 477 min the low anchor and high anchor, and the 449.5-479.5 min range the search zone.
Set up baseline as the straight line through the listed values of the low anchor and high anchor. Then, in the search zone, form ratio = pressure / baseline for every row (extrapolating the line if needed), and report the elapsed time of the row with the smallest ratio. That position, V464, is 472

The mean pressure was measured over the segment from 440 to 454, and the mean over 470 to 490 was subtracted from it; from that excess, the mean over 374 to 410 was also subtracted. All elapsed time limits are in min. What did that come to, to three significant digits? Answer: -233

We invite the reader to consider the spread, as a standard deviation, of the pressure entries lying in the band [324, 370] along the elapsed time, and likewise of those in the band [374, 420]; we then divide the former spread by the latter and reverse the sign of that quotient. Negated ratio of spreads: -2.1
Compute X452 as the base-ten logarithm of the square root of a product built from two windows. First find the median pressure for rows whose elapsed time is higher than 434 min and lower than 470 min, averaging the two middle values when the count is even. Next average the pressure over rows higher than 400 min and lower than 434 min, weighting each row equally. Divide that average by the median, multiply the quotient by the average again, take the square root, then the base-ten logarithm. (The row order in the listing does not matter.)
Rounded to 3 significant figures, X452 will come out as 1.24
